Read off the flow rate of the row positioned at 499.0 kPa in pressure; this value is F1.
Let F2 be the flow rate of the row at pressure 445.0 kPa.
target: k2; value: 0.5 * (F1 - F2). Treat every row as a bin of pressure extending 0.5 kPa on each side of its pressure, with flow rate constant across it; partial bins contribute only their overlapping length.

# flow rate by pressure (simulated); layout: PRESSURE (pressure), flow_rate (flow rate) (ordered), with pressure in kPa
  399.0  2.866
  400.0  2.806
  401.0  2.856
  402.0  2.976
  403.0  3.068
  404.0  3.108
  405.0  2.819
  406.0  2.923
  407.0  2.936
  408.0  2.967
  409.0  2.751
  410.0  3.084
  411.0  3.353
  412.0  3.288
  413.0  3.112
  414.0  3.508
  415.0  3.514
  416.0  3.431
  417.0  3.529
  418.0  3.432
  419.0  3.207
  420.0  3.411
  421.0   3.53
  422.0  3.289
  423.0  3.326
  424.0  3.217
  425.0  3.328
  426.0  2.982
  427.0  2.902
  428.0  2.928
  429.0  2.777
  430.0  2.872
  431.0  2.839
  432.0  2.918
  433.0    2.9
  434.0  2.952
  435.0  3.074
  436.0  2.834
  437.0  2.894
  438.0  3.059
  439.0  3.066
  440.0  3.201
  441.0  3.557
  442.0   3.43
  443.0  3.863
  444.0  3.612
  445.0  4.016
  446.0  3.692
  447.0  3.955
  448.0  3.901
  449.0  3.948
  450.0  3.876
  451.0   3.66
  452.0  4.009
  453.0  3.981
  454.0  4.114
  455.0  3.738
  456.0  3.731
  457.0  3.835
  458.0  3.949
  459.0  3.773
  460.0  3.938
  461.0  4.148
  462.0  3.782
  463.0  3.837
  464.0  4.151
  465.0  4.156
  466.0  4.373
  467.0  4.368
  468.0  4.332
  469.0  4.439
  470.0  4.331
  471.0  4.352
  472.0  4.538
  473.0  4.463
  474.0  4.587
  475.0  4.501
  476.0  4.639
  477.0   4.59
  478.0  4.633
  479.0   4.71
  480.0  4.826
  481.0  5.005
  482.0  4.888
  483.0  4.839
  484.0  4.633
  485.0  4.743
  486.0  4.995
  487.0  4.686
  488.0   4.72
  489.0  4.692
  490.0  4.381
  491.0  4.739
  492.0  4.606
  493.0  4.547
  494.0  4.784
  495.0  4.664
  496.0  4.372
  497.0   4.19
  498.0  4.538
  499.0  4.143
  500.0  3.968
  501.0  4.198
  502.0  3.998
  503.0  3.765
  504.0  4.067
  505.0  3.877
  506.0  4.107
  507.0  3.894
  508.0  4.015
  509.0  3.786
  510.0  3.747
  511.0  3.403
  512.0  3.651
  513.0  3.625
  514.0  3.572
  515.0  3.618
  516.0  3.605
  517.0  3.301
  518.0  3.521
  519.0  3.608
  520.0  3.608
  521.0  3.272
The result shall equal 0.06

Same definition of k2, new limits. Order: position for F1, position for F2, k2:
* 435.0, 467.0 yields -0.65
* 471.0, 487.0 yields -0.17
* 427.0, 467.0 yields -0.73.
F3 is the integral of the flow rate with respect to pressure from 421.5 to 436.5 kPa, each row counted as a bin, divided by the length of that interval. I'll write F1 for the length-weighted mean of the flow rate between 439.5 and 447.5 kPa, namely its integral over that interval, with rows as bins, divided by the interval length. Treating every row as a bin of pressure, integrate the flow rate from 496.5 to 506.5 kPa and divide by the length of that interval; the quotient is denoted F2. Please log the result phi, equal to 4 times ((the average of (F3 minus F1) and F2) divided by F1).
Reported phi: 1.9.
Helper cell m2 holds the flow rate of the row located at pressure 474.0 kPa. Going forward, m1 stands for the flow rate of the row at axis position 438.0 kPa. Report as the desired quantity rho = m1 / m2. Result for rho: 0.67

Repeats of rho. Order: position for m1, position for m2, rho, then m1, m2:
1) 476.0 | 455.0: 1.24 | 4.639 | 3.738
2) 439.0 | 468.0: 0.71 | 3.066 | 4.332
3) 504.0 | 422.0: 1.24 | 4.067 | 3.289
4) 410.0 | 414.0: 0.88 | 3.084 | 3.508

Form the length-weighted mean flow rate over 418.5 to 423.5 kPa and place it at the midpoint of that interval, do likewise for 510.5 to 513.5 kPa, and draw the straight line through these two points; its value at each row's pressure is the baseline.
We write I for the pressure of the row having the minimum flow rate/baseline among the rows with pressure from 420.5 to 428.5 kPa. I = 427.0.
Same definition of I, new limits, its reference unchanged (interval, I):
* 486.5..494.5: 490.0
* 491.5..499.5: 499.0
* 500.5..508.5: 503.0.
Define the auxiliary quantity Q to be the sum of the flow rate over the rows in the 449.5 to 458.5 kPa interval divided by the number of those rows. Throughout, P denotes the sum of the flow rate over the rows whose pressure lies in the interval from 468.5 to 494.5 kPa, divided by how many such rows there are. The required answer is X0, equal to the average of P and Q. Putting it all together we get 4.3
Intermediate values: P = 4.6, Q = 3.9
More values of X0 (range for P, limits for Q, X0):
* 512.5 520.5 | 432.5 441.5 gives 3.3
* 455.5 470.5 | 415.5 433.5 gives 3.6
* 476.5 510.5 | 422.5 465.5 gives 4.0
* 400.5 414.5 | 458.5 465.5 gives 3.5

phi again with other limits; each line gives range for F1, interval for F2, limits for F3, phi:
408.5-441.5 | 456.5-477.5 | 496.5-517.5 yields 3.1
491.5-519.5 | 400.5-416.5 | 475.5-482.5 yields 2.0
